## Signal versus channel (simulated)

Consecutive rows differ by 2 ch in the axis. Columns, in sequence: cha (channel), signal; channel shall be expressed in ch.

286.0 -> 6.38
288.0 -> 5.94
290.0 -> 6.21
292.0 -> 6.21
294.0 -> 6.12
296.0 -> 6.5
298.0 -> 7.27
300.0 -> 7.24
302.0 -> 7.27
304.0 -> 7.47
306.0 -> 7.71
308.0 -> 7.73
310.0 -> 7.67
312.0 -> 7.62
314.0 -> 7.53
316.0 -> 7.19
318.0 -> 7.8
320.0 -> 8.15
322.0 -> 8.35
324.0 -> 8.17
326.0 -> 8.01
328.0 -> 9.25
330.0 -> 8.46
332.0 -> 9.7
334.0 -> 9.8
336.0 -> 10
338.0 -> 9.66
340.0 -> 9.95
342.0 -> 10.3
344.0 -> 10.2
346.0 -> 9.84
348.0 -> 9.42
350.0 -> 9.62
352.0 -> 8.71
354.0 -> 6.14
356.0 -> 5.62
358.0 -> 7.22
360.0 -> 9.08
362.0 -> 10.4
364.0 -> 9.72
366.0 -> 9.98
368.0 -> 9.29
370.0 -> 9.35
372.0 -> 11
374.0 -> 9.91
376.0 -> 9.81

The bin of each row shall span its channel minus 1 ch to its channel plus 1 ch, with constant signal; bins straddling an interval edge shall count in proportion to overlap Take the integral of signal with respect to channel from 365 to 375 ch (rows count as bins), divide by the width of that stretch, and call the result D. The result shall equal 9.9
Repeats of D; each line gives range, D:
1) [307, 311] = 7.7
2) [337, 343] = 10.0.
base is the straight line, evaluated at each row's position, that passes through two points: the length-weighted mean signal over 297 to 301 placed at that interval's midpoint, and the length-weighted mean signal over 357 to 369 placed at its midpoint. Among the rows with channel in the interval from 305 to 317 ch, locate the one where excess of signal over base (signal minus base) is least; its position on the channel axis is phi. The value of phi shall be 316.0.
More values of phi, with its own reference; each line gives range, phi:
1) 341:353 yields 352.0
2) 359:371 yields 370.0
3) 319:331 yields 326.0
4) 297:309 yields 302.0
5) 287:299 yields 294.0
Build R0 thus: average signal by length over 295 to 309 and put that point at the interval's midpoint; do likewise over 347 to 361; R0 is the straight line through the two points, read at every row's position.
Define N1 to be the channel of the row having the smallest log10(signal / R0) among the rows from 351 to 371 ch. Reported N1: 356.0 ch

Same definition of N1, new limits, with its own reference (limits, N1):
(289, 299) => 294.0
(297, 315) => 300.0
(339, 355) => 354.0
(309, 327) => 316.0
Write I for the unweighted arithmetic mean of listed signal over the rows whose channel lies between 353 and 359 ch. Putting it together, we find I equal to 6.3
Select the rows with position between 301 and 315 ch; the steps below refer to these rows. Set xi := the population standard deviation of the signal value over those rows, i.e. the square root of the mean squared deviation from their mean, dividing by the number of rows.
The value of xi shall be 0.15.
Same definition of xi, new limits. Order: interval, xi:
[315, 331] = 0.55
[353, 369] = 1.72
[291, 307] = 0.57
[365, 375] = 0.61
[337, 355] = 1.21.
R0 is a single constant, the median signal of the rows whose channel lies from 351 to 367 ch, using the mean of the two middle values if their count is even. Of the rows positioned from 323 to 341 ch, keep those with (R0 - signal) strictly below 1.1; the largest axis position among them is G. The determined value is 340.0 ch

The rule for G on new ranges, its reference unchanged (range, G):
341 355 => 352.0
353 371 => 370.0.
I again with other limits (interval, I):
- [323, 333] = 8.7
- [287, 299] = 6.4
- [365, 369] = 9.6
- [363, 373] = 9.9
